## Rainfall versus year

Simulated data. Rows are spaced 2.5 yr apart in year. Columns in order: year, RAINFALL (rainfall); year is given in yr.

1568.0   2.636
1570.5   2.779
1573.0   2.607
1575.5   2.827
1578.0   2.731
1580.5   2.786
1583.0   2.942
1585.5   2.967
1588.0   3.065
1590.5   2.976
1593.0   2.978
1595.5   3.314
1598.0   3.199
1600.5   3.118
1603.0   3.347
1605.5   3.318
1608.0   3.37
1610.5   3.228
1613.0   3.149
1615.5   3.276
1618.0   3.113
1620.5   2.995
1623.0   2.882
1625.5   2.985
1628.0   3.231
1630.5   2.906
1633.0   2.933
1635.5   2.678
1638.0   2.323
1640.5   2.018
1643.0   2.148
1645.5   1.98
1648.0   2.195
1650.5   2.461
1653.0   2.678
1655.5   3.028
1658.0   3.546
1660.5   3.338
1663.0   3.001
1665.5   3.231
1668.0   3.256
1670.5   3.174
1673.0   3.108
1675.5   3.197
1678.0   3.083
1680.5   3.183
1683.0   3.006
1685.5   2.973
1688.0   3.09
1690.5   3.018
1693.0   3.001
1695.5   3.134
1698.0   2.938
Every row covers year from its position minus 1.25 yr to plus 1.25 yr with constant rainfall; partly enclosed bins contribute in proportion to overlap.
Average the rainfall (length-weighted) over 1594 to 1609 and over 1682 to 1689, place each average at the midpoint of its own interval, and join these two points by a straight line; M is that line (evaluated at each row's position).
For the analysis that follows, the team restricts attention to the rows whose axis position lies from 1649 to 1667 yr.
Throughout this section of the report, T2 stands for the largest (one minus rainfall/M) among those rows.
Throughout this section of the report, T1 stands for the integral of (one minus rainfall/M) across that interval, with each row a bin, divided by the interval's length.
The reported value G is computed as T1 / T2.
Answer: 0.1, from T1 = 0.02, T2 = 0.21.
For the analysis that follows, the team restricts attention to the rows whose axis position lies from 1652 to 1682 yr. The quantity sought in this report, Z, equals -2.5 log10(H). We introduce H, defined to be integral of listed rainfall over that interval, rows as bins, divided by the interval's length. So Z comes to -1.25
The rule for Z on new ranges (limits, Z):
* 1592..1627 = -1.25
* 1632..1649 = -0.91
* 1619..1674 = -1.13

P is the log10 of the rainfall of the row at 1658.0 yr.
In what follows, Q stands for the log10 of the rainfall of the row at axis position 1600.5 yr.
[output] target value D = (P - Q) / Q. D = 0.11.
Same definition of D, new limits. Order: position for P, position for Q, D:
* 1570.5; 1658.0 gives -0.19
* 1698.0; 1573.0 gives 0.12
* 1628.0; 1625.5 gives 0.07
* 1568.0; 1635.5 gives -0.02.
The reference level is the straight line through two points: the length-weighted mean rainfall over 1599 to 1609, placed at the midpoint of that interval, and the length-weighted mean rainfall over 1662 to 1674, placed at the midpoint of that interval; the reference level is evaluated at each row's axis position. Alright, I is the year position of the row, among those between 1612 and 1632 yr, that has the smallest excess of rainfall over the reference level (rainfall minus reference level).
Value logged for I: 1623.0 yr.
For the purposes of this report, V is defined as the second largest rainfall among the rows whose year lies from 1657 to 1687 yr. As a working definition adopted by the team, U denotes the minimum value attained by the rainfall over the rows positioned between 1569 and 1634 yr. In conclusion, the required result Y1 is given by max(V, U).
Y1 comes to 3.34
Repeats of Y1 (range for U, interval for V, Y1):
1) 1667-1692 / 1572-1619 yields 3.35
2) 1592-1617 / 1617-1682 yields 3.34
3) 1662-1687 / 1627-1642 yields 2.97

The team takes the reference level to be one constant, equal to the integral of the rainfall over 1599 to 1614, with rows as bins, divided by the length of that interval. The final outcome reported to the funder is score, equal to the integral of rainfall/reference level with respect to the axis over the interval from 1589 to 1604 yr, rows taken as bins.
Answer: 15 yr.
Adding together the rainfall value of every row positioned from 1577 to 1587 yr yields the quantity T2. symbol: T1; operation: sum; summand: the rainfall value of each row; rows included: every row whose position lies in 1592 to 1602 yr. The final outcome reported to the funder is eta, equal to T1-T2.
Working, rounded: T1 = 12.6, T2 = 11.4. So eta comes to 1.2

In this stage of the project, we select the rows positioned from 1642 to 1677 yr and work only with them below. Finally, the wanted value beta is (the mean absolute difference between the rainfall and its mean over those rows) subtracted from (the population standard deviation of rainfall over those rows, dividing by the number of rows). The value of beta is 0.06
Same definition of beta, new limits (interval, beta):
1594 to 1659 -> 0.08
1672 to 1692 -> 0.01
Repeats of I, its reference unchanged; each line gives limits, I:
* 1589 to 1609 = 1590.5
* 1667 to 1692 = 1685.5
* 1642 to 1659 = 1645.5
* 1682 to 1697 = 1685.5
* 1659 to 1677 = 1663.0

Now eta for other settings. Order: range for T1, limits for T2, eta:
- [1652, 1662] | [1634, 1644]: 3.4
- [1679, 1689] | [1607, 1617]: -0.8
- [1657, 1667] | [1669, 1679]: 0.6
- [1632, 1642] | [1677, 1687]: -2.3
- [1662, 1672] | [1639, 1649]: 4.3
